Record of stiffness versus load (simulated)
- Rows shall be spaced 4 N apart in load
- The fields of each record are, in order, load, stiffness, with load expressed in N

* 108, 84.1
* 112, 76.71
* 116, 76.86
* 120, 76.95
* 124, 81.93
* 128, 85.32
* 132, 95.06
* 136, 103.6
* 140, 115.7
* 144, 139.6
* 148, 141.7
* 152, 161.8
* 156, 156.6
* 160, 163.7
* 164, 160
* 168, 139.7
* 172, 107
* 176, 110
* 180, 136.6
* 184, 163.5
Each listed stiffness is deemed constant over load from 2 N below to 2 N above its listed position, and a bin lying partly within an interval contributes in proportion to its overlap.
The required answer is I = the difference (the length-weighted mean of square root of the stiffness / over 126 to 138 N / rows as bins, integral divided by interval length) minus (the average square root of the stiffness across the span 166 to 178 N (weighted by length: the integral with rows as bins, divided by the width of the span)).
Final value -1.2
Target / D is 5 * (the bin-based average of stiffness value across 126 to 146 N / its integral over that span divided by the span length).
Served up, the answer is 539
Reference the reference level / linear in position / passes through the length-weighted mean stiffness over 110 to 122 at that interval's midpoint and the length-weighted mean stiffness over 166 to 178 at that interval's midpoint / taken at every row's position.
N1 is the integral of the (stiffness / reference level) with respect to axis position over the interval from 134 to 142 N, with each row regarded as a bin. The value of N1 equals 9 N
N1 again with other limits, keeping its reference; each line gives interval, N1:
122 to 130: 8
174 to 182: 8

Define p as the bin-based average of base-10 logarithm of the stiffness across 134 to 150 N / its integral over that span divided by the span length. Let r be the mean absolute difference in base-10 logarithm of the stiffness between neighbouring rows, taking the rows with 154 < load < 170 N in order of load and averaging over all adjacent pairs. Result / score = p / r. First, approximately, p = 2.09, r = 0.029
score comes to 71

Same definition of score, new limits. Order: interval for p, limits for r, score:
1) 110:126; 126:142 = 43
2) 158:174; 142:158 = 82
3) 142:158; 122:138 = 64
